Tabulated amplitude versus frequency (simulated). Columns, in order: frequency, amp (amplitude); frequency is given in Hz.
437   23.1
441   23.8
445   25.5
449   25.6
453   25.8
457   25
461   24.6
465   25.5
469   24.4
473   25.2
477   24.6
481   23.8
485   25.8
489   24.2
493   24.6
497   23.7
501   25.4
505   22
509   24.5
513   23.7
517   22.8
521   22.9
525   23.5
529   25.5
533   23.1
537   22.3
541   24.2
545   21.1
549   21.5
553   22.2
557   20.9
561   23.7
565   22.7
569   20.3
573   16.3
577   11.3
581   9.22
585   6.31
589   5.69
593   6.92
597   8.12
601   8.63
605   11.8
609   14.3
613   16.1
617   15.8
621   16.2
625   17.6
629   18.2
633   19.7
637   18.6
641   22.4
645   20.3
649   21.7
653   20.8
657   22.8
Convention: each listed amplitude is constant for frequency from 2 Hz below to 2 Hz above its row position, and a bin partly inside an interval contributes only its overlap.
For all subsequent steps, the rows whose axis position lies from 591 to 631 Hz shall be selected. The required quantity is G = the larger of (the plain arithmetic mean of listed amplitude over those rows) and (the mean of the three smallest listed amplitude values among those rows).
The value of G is 13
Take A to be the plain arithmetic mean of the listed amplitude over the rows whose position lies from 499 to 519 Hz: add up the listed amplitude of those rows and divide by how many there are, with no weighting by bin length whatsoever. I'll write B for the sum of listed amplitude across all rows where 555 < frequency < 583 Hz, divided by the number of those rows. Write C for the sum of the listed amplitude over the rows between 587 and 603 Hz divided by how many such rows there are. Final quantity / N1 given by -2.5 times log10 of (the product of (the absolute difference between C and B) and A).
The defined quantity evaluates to -6.0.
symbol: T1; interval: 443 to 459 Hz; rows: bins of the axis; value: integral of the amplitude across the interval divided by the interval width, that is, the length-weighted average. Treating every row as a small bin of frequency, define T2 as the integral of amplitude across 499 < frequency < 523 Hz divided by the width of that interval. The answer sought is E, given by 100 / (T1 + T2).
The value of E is 2.04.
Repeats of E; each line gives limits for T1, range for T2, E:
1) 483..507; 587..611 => 2.98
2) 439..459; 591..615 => 2.77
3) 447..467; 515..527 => 2.07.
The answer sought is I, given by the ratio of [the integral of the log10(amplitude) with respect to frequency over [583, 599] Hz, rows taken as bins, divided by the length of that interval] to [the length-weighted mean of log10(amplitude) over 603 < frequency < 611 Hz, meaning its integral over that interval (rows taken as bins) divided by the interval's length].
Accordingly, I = 0.74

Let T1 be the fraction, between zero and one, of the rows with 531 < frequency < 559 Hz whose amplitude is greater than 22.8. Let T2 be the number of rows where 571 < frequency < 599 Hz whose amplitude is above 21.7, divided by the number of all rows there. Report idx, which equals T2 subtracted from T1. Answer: 0.3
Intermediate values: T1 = 0.3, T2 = 0.0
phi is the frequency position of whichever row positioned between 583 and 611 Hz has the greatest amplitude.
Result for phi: 609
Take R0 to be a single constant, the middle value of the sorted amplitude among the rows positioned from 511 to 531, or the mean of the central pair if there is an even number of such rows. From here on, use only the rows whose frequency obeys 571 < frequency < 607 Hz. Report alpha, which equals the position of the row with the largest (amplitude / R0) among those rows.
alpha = 573 Hz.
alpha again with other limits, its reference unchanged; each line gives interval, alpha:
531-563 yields 541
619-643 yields 641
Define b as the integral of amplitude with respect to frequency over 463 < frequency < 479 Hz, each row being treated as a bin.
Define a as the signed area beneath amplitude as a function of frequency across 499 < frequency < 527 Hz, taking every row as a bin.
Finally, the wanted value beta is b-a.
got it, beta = -260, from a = 659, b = 399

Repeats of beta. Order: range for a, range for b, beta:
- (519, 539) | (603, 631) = -29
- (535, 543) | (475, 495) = 306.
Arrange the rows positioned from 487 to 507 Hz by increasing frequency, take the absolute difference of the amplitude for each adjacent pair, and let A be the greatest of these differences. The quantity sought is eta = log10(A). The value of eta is 0.53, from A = 3.4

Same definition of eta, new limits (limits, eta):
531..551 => 0.49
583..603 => 0.09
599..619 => 0.50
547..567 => 0.45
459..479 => 0.04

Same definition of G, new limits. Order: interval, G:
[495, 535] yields 24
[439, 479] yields 25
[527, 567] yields 23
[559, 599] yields 13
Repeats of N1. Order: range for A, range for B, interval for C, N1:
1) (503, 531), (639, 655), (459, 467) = -4.9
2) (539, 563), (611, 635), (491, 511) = -5.4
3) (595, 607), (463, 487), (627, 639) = -4.4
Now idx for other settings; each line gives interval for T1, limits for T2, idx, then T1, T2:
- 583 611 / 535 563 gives -0.6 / 0.0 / 0.6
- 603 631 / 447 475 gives -1.0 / 0.0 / 1.0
